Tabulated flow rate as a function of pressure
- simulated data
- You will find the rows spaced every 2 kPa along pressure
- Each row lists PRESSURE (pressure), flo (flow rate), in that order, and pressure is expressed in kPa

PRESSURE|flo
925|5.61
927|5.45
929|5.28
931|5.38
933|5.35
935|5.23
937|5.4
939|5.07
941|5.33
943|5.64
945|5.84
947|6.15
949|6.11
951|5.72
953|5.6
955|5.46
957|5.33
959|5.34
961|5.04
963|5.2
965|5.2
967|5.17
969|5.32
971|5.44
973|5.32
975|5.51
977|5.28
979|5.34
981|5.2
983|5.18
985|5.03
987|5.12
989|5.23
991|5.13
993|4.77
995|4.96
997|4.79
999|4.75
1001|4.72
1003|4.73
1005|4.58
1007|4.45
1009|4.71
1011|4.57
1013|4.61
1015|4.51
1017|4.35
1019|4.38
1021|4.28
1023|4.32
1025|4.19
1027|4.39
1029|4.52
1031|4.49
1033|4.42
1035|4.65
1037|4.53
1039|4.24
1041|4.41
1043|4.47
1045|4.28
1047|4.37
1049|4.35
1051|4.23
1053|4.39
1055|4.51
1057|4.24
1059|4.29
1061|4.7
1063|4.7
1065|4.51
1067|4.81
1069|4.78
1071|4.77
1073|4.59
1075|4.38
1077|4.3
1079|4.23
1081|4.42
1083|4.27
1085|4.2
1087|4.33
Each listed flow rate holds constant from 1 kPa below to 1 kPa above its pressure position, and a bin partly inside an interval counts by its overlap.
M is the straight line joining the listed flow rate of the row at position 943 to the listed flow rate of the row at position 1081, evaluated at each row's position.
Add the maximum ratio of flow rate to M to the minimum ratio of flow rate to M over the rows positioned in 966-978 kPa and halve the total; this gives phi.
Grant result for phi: 0.99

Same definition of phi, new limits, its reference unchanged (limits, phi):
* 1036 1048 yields 0.91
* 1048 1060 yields 0.94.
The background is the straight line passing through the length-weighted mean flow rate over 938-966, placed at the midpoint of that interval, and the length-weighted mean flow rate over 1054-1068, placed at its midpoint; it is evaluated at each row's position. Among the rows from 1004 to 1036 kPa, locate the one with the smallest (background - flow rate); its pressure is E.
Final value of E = 1035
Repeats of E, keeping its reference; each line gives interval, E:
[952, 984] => 975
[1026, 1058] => 1055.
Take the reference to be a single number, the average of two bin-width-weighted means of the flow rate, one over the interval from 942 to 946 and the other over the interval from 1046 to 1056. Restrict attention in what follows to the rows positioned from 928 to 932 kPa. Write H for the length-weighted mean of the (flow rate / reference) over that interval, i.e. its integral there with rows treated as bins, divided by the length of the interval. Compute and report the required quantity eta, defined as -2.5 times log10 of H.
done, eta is -0.06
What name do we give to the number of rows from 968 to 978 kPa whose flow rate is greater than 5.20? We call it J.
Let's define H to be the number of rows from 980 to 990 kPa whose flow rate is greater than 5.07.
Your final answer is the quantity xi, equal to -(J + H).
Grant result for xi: -9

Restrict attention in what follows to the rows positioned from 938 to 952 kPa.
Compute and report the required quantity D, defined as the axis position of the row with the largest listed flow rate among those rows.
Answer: 947 kPa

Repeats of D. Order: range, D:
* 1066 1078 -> 1067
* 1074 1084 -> 1081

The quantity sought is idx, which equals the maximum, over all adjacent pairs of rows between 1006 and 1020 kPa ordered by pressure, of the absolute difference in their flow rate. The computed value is 0.260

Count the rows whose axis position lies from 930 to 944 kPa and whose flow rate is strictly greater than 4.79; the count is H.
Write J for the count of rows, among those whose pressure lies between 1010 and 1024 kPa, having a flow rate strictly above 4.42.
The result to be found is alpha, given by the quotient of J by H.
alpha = 0.43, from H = 7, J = 3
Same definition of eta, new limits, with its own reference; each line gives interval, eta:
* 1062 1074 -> 0.08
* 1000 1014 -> 0.10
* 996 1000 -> 0.06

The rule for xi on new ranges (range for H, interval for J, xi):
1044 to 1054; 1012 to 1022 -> 0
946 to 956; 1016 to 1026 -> -5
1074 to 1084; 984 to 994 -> -1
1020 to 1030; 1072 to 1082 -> 0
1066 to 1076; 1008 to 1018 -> 0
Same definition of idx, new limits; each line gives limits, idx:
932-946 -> 0.330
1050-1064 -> 0.410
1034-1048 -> 0.290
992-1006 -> 0.190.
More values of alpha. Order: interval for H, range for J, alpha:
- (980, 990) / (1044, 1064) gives 0.60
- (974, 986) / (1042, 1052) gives 0.17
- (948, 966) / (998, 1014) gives 0.89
